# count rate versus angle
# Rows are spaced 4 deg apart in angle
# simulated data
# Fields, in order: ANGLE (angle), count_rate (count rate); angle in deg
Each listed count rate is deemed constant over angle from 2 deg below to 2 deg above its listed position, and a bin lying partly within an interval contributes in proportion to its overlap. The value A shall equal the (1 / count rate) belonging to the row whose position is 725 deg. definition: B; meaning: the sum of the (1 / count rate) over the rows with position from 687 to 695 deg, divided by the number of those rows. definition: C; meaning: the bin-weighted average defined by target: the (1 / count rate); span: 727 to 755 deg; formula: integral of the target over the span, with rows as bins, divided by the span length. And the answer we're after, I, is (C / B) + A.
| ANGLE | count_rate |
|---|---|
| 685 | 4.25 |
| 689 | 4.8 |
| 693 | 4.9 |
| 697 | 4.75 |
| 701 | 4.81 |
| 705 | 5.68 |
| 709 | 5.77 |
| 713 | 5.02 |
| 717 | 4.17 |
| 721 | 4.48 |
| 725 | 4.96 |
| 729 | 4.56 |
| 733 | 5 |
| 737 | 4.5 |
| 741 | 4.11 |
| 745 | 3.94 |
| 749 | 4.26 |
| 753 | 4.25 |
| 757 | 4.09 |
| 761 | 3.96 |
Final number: 1.32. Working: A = 0.202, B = 0.206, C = 0.230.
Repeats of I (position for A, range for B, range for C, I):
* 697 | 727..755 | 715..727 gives 1.17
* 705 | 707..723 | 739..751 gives 1.34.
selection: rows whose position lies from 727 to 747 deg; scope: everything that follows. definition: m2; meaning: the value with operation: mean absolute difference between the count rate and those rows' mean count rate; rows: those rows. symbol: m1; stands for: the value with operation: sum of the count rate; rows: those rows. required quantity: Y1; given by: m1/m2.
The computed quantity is 70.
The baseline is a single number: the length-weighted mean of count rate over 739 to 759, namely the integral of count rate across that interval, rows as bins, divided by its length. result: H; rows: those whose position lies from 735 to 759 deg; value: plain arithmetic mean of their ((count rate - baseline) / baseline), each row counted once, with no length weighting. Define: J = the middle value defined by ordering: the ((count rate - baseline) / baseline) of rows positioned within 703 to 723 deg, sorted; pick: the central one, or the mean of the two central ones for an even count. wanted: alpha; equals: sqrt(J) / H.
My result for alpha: 31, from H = 0.01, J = 0.22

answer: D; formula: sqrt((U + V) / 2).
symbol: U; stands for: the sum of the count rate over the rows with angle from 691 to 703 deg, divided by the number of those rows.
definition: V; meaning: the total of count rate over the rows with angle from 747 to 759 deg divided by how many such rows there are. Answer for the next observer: 2.12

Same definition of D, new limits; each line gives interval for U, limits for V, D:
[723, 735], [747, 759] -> 2.13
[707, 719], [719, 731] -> 2.20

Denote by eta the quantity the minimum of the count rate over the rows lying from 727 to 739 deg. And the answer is 4.5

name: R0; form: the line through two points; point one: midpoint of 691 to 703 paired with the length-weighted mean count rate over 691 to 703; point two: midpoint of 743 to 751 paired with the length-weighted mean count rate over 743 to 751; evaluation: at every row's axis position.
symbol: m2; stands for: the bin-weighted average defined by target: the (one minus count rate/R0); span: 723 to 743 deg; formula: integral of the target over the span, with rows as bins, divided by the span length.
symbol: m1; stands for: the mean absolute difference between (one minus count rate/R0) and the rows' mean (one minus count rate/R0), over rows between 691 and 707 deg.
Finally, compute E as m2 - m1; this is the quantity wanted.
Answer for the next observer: -0.15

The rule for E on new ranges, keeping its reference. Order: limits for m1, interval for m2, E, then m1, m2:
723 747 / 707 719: -0.15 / 0.061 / -0.085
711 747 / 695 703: -0.06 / 0.066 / 0.002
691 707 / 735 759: -0.10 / 0.078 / -0.023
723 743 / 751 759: -0.10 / 0.054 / -0.046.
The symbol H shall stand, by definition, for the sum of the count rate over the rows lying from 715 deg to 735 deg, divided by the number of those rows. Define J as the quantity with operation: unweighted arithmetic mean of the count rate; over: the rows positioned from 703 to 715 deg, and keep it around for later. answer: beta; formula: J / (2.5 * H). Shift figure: 0.47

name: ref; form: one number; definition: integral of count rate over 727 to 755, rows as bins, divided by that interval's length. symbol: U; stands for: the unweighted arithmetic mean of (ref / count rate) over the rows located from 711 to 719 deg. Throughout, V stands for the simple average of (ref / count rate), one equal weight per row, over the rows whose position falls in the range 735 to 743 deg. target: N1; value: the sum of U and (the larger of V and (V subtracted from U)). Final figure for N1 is 1.98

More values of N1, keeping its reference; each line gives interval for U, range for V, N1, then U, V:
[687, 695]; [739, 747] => 1.99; 0.90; 1.09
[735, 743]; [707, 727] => 1.93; 1.02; 0.91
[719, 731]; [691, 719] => 1.82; 0.94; 0.88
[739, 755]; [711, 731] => 2.01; 1.06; 0.95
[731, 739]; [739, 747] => 2.01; 0.92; 1.09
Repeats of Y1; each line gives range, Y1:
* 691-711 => 60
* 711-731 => 82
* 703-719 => 37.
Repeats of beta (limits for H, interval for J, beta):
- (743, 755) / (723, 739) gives 0.46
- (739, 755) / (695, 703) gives 0.46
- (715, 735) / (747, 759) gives 0.36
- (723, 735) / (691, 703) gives 0.40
